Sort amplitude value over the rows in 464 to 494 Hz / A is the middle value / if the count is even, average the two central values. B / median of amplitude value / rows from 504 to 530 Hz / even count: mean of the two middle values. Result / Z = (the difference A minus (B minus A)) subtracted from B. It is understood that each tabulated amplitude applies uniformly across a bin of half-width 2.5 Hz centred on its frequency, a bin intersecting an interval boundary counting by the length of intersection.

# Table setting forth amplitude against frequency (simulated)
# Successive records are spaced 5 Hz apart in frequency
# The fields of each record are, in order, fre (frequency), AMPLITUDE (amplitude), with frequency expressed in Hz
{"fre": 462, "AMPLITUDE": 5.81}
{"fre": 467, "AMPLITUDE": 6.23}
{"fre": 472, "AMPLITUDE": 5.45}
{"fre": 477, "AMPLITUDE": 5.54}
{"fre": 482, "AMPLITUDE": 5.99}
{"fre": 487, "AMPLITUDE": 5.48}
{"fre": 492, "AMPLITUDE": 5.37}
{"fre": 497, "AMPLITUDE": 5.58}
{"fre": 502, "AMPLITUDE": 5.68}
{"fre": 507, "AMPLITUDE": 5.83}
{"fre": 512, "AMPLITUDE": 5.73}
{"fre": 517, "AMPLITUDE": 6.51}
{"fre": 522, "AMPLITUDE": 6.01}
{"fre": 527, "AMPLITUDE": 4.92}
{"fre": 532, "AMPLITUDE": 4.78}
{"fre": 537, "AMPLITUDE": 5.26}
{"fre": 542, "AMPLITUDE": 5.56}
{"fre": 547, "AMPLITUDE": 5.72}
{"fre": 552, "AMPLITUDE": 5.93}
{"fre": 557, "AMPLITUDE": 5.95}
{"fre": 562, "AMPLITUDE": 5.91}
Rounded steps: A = 5.51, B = 5.83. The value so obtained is 0.6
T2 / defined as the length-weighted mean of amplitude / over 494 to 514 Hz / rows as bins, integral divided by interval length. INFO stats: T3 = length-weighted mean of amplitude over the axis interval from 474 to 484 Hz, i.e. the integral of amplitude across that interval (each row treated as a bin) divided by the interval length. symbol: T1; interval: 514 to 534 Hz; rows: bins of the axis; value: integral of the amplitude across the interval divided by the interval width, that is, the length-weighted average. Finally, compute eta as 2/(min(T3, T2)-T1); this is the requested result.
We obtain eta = 17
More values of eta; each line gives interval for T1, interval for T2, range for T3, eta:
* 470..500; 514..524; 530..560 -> -100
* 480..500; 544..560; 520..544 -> -6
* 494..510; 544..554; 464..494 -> -571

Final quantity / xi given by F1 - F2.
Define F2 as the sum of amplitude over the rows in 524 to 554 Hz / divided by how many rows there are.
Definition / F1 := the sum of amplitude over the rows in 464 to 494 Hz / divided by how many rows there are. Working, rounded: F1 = 5.7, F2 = 5.36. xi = 0.3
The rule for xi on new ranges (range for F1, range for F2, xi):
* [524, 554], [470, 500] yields -0.2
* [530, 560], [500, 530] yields -0.2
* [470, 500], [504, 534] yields -0.1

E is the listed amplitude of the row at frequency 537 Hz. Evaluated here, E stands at 5.26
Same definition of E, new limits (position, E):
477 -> 5.54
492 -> 5.37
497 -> 5.58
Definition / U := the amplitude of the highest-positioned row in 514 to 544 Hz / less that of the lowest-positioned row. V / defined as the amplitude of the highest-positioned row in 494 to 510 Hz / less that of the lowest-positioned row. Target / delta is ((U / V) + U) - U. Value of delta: -3.8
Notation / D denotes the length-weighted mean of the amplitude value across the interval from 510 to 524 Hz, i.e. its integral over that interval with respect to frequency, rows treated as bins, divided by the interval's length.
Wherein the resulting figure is 6.10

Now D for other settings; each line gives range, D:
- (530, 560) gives 5.55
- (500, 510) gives 5.76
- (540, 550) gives 5.66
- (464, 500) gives 5.67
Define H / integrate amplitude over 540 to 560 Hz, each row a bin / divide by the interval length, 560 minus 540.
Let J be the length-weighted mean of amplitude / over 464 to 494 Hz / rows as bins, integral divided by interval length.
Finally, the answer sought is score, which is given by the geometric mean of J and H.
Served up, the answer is 5.74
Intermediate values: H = 5.80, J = 5.68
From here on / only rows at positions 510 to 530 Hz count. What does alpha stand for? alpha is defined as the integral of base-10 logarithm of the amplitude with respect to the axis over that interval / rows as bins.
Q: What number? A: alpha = 15.2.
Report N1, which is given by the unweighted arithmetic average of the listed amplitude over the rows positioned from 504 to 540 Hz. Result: 5.58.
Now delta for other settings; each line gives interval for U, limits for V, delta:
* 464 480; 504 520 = -1.0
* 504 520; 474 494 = -4.0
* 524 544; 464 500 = -1.0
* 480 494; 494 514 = -4.1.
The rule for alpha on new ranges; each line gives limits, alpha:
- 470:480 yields 7.4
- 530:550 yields 14.6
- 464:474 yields 7.7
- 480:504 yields 18.0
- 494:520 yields 19.9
